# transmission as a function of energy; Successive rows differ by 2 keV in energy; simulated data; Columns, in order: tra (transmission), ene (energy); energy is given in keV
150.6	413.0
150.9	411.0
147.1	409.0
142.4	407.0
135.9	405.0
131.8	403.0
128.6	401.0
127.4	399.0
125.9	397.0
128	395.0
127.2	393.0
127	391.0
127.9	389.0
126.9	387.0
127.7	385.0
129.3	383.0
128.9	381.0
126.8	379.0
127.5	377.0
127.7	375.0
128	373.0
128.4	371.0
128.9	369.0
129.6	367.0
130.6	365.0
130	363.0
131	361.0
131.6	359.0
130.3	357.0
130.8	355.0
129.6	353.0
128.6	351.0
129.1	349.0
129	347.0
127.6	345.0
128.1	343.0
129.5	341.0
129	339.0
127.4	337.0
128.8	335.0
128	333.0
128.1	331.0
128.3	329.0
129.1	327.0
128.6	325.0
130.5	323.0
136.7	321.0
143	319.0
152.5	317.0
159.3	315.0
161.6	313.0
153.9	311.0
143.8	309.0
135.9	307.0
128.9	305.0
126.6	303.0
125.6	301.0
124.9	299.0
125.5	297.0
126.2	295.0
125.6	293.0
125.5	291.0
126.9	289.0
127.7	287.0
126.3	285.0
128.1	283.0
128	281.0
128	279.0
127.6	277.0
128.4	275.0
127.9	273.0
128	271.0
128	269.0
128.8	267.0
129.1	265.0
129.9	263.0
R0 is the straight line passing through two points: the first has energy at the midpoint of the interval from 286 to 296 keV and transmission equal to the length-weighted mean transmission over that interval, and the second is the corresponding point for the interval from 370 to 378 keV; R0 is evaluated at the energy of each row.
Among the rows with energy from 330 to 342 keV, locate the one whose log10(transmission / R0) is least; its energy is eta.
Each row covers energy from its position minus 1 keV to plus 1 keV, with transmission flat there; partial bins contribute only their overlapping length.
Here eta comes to 337.0 keV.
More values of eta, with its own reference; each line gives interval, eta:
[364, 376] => 375.0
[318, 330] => 329.0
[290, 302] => 299.0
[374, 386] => 379.0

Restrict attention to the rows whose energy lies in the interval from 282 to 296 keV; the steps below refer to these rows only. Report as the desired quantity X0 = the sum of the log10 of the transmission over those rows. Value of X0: 15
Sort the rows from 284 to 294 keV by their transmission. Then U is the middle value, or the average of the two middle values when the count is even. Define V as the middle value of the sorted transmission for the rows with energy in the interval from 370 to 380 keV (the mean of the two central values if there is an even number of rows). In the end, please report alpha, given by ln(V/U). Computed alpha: 0.011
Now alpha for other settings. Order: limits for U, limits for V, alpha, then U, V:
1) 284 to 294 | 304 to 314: 0.130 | 126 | 144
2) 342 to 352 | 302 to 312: 0.055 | 129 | 136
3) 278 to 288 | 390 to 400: -0.006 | 128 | 127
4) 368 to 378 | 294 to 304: -0.019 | 128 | 126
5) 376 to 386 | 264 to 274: 0.002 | 128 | 128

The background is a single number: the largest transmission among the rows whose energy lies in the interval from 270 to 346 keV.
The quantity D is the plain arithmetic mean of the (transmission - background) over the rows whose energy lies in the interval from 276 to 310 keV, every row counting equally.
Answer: -33.3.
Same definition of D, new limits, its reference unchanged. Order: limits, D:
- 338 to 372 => -32.1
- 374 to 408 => -32.4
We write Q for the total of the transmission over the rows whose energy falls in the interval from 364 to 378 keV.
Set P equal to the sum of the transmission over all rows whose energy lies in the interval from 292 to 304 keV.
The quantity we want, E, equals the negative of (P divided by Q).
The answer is -0.8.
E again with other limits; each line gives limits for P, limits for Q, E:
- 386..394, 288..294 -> -1.3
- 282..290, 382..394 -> -0.7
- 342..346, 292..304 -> -0.3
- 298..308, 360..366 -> -1.6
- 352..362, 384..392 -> -1.3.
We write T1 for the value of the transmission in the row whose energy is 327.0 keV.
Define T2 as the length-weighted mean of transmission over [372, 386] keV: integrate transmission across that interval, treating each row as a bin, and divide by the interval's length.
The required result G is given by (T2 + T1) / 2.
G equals 129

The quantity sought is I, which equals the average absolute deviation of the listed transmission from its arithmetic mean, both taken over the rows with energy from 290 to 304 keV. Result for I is 0.40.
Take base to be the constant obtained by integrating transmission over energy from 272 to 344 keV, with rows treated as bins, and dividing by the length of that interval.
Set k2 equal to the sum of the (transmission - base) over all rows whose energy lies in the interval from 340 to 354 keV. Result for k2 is -24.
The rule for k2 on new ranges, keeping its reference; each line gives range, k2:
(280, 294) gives -37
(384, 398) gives -35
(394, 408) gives -6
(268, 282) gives -30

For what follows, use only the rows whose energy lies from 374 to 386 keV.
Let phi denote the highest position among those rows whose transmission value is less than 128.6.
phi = 385.0 keV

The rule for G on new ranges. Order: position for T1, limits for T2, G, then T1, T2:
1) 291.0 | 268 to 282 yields 127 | 125.5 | 128.0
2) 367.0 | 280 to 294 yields 128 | 129.6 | 126.9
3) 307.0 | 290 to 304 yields 131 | 135.9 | 125.7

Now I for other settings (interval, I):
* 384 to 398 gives 0.55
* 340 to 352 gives 0.55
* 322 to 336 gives 0.60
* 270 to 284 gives 0.14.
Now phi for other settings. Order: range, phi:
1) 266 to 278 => 277.0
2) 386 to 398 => 397.0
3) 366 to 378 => 377.0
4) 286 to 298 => 297.0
